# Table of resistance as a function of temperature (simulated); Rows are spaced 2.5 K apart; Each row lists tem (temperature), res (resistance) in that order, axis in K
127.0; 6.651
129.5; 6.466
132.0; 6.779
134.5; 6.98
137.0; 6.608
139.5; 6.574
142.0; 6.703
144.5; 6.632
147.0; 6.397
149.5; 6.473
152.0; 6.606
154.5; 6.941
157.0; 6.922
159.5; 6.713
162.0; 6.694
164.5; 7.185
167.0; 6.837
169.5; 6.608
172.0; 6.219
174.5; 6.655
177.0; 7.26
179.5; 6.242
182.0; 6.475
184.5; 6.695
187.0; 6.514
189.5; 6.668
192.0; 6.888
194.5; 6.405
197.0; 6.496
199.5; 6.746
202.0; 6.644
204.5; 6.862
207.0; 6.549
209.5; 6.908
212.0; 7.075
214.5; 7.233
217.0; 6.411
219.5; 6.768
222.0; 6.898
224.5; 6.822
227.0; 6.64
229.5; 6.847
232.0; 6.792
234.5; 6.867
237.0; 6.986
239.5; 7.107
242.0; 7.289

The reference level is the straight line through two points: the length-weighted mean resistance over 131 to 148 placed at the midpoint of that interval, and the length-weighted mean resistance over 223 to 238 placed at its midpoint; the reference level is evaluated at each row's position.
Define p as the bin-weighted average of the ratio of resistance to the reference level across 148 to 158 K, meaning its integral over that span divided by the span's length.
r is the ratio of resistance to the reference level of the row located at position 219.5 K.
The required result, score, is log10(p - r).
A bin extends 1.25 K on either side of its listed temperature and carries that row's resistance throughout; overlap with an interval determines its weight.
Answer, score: -2.0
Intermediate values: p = 1.004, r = 0.994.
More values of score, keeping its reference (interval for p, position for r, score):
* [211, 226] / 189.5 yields -1.7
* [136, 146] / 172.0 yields -1.2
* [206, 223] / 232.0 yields -2.0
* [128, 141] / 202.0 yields -1.6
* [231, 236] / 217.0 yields -1.2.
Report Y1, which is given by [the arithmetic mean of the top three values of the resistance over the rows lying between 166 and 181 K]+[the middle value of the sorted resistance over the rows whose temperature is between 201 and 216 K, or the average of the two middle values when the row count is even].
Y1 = 13.8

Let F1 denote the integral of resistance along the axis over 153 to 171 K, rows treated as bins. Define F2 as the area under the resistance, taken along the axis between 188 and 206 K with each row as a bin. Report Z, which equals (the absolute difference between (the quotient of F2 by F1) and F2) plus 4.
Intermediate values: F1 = 123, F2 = 120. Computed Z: 123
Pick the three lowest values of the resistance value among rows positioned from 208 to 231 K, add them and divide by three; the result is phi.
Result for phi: 6.61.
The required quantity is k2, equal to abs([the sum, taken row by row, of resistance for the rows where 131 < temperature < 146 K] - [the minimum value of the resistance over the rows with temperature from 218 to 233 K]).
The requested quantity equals 33.6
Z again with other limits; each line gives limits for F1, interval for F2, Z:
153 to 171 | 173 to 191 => 123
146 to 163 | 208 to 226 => 126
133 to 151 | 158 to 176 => 124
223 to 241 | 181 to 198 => 115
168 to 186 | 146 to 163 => 117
